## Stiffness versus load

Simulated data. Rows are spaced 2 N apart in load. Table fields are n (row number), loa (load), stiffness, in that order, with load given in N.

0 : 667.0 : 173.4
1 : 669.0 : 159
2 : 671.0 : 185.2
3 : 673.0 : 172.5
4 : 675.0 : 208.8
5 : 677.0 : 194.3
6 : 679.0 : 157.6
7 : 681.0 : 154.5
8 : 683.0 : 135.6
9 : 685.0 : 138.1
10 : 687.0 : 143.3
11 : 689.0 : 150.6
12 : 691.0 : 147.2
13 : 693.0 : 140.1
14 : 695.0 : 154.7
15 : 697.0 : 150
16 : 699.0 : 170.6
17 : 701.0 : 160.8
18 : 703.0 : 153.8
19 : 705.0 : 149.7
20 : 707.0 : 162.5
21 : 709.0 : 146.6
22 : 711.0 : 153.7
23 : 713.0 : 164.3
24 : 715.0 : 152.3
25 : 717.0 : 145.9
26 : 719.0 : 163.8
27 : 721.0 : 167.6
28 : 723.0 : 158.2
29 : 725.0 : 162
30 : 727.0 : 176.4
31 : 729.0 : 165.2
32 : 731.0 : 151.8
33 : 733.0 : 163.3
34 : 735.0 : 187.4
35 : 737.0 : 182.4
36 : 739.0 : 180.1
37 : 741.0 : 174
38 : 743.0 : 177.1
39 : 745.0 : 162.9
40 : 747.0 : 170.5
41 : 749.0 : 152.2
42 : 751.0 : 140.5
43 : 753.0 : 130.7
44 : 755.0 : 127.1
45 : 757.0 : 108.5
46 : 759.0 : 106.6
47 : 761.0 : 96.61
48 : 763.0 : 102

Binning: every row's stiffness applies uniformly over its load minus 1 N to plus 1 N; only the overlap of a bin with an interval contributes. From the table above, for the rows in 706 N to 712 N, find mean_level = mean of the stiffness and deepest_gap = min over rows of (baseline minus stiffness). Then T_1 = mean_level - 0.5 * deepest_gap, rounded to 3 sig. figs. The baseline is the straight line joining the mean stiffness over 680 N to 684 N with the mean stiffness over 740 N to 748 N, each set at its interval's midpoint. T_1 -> 158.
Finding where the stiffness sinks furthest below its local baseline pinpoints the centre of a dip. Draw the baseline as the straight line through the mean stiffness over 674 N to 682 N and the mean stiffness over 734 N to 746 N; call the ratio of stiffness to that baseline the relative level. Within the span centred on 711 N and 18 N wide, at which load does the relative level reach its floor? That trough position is 717.0 N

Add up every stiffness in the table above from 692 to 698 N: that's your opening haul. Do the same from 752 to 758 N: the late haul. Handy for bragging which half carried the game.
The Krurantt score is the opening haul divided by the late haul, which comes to 1.21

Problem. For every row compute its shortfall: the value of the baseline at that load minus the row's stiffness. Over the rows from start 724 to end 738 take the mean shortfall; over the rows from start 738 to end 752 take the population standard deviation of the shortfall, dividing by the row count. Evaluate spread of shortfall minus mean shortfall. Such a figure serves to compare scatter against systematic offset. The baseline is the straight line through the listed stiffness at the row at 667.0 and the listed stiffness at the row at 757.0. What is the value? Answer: 53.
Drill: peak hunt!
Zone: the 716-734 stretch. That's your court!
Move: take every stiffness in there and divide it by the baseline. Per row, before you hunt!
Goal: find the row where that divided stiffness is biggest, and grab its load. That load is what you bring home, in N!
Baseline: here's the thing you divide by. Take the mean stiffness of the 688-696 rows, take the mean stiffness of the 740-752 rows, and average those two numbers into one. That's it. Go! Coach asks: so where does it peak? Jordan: 727.0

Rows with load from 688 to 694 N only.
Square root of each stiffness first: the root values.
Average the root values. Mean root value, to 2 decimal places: 12.08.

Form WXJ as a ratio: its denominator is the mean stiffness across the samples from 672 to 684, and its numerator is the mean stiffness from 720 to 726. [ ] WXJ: 0.95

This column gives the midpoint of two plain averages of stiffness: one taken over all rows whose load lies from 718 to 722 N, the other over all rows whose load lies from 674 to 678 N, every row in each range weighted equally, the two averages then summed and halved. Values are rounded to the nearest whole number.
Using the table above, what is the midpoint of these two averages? 184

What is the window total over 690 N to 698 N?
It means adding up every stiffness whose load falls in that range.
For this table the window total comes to 592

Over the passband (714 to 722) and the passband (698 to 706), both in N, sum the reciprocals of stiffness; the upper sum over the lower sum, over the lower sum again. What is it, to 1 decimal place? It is 39.9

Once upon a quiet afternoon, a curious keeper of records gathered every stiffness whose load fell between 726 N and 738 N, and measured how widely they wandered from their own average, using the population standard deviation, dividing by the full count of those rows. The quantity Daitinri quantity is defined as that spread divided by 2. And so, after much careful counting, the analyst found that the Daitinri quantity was 6.1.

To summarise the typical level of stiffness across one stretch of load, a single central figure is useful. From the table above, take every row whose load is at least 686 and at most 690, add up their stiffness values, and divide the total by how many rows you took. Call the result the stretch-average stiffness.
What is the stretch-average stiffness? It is 147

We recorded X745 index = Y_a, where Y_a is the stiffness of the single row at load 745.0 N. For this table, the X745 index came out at 162.9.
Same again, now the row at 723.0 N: 158.2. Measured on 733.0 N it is 163.3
